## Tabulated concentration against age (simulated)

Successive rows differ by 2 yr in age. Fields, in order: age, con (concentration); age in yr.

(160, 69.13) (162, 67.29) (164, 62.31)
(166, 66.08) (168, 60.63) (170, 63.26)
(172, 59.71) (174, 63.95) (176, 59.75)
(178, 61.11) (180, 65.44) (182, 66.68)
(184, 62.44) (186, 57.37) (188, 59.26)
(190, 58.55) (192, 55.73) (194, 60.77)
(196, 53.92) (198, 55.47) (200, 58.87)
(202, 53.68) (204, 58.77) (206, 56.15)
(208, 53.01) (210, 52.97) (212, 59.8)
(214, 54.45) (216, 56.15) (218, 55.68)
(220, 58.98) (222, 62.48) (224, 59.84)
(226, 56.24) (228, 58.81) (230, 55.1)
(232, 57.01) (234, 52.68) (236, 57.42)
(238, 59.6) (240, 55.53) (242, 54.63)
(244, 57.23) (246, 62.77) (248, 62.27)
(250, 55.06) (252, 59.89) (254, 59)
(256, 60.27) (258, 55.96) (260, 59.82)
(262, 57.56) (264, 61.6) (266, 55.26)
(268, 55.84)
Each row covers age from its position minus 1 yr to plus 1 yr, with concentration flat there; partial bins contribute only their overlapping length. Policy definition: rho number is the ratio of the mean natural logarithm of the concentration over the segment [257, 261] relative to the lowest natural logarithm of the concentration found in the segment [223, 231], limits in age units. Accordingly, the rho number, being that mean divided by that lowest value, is 1.012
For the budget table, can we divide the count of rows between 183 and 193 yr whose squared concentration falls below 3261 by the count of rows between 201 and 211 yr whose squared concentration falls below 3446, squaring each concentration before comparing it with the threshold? 0.25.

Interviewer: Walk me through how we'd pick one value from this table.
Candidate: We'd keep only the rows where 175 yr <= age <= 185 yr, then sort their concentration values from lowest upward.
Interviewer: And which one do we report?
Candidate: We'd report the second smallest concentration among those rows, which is 61.11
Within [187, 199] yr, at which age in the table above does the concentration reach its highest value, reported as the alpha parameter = 194 yr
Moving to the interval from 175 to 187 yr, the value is 182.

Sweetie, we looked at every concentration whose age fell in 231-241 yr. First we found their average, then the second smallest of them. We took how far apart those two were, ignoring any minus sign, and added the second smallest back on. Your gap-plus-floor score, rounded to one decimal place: 56.4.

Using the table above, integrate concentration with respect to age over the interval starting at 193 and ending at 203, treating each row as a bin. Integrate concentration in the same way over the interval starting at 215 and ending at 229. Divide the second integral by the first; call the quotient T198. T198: 1.44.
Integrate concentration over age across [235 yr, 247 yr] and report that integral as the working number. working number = 694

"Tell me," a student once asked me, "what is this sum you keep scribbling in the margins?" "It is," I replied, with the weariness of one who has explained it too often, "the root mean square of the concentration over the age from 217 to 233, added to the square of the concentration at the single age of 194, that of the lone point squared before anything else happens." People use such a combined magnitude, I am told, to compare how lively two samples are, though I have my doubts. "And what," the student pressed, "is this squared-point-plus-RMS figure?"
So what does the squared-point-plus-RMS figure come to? 3751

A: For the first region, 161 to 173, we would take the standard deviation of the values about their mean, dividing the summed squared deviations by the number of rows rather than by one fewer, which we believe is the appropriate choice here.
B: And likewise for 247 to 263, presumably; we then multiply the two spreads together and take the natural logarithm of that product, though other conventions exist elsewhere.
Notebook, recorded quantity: 1.81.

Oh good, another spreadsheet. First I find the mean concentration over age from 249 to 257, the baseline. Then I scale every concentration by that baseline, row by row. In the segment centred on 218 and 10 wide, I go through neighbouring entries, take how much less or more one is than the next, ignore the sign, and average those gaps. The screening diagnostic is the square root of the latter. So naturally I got 0.196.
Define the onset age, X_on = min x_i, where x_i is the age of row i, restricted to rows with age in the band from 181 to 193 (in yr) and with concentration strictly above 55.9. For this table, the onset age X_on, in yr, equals 182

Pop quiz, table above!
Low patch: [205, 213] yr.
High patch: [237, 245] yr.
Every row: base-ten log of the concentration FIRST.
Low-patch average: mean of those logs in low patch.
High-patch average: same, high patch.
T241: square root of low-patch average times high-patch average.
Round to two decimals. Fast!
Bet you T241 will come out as 1.75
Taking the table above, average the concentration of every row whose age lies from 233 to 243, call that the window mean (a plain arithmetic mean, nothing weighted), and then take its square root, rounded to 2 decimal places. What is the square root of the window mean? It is 7.48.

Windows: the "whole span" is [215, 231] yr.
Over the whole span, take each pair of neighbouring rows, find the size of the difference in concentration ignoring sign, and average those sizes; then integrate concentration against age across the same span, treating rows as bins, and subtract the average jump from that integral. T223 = 924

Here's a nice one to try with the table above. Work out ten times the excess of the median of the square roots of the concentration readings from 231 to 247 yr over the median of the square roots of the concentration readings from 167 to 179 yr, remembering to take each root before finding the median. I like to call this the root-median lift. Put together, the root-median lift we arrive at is -2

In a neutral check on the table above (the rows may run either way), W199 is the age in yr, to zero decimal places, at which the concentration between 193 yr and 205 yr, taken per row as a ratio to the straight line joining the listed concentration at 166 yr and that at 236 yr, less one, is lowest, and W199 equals 196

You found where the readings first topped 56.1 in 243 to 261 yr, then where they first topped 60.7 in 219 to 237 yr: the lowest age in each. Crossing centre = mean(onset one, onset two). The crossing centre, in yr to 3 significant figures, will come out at 233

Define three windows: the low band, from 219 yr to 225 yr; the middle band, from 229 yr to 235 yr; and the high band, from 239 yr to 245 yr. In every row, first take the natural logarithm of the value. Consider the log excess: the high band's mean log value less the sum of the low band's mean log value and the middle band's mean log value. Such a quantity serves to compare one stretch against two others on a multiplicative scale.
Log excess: -4.09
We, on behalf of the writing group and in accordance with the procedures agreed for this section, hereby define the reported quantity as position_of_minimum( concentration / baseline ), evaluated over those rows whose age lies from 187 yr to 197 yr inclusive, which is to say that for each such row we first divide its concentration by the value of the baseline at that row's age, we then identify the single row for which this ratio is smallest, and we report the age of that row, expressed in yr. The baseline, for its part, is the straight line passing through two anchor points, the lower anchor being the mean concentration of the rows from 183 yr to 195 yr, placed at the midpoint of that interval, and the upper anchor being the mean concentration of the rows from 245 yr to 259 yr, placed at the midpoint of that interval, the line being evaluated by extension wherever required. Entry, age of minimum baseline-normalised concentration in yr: 196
